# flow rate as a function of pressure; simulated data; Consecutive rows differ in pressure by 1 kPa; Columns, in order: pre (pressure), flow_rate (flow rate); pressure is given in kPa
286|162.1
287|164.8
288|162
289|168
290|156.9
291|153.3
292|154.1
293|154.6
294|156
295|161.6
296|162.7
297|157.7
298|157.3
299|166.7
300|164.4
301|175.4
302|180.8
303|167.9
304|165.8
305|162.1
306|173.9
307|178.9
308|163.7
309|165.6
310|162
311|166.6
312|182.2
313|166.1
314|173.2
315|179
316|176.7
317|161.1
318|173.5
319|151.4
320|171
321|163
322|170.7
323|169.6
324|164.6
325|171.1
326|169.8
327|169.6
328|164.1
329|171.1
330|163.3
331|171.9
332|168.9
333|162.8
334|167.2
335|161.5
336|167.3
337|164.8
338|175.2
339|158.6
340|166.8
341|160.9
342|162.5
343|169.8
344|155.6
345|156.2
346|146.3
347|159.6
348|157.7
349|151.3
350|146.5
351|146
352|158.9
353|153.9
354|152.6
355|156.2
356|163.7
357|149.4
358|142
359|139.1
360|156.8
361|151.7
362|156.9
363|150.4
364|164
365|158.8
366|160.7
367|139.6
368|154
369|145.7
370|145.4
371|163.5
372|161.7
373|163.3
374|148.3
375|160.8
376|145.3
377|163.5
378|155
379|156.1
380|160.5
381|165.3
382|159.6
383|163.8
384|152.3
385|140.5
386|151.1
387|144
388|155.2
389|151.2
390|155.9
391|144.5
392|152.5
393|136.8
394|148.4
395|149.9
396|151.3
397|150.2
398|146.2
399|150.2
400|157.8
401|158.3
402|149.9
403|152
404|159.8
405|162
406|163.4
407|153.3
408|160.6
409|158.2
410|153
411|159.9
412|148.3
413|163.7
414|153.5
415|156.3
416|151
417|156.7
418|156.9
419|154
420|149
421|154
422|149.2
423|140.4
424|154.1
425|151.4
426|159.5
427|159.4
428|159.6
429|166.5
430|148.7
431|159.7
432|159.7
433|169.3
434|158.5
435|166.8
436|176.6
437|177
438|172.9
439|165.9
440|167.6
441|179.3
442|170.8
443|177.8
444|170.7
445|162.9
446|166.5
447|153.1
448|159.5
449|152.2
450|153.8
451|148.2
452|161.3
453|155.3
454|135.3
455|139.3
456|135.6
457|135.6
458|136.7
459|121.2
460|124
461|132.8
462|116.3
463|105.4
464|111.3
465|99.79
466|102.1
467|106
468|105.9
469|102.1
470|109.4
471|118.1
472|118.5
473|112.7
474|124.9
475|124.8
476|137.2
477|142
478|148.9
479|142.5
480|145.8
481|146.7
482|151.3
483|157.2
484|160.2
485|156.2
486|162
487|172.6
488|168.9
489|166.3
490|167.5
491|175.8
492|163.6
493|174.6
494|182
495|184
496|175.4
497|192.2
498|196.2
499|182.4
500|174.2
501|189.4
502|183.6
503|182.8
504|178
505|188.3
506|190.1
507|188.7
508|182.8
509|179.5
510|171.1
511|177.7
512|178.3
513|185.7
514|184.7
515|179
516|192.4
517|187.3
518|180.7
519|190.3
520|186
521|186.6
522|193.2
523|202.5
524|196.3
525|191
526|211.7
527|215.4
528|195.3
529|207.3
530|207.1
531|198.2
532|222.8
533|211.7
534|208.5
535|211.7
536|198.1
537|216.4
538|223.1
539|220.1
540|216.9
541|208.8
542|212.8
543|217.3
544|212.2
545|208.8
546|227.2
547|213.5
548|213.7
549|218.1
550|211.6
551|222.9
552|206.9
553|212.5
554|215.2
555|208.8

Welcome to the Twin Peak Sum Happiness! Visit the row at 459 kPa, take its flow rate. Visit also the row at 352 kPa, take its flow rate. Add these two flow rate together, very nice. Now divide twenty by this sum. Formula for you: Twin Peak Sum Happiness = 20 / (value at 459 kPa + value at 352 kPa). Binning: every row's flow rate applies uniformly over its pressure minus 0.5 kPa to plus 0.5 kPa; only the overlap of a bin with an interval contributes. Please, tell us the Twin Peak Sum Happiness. 0.071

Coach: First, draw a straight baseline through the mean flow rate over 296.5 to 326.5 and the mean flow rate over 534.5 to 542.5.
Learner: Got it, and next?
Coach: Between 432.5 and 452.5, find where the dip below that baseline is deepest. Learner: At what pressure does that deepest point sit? 451 kPa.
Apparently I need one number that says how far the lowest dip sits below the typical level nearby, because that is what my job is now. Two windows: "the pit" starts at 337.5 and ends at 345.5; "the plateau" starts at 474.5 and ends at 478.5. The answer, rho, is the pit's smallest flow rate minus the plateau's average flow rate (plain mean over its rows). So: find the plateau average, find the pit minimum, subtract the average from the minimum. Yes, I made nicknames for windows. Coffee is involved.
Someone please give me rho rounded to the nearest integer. 17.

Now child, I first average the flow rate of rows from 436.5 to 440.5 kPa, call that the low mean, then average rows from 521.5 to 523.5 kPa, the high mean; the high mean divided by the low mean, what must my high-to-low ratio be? 1.16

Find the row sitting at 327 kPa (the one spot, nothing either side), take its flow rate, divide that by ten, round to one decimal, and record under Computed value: 17.0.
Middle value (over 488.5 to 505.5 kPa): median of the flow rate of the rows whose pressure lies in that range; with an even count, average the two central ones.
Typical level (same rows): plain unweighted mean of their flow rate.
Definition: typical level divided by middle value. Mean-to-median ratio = 0.99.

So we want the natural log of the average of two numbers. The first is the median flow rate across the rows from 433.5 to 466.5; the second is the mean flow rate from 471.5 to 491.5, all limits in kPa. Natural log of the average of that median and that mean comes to 5.02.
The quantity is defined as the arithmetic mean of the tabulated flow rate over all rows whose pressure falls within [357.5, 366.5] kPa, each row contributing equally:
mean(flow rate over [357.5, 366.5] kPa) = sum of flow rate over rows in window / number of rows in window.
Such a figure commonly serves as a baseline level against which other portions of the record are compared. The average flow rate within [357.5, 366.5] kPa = 153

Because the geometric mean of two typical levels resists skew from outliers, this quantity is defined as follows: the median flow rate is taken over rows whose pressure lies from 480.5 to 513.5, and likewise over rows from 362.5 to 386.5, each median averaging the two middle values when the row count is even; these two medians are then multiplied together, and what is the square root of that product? 167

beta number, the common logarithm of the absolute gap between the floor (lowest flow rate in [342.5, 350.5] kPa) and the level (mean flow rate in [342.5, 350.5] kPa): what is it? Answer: 1.0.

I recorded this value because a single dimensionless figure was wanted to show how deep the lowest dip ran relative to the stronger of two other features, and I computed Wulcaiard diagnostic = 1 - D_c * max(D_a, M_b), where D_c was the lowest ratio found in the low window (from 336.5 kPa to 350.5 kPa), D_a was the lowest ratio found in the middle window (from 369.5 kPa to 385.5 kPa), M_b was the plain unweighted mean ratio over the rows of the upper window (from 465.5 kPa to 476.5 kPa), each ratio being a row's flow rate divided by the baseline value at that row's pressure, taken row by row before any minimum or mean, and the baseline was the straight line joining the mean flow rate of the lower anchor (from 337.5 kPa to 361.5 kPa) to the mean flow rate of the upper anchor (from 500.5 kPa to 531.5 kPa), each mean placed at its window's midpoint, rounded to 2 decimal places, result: 0.19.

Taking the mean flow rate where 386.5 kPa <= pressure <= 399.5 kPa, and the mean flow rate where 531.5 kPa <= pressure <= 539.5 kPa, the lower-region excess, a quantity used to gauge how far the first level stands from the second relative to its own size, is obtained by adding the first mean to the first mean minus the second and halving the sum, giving 42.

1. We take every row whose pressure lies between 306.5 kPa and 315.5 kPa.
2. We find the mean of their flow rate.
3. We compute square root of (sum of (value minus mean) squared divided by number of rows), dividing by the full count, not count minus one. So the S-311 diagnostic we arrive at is 7.2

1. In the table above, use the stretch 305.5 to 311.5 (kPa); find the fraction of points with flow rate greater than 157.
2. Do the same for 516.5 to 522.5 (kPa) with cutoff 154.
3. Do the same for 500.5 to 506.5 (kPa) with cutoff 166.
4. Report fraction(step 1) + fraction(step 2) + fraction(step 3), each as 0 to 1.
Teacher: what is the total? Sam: 3.00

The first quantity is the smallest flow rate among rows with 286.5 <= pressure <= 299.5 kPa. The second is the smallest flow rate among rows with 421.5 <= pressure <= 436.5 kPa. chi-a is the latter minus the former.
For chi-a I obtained -13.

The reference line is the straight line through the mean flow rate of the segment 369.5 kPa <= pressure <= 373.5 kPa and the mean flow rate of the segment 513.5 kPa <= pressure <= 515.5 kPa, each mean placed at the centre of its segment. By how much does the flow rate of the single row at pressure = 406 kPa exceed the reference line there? -1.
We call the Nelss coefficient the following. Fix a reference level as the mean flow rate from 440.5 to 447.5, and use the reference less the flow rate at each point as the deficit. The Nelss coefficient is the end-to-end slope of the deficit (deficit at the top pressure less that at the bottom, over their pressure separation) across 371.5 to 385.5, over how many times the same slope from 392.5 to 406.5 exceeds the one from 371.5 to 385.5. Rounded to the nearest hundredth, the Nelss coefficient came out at -1.30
